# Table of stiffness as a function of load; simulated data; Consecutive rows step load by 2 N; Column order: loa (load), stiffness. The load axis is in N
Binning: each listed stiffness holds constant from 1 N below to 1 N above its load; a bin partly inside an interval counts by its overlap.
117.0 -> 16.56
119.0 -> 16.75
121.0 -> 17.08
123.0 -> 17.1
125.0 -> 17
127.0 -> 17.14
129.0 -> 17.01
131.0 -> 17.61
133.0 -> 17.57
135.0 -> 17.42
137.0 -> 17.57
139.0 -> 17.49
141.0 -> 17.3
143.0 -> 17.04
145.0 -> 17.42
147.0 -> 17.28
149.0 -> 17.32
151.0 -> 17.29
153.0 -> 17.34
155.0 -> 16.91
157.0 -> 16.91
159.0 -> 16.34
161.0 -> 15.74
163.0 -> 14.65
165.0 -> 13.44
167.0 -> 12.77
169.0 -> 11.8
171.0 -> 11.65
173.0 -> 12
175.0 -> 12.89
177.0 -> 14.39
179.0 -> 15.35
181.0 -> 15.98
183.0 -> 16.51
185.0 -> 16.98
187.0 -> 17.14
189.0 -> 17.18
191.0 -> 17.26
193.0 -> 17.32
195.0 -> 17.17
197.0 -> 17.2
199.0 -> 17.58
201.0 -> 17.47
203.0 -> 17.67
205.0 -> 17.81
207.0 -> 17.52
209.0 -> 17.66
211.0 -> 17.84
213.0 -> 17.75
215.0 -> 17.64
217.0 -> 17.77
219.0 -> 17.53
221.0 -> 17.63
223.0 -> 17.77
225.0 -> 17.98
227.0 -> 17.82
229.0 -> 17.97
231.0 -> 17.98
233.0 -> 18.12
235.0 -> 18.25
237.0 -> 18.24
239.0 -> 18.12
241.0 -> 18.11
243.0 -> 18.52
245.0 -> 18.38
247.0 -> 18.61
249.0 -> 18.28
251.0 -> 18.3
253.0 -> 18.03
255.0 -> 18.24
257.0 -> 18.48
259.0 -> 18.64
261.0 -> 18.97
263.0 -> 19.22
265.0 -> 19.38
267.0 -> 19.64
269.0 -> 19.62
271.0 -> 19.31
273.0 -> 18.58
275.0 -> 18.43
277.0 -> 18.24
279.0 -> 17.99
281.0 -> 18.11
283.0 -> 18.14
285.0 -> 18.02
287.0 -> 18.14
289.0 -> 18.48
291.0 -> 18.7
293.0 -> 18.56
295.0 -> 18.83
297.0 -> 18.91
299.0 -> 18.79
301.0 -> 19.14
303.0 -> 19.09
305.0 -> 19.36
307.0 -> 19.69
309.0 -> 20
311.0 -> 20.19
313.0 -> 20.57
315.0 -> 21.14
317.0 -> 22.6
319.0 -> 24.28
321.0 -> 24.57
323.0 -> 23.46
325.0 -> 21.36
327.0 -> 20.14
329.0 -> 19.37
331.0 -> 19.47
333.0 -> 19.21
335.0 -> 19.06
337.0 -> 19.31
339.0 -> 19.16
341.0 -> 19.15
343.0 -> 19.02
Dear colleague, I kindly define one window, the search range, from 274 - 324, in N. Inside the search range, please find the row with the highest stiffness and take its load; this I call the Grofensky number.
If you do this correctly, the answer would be 321.0 N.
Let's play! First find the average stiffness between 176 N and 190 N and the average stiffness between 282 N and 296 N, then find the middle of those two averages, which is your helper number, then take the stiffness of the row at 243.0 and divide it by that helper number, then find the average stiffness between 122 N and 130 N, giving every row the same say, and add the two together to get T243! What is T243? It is 18.1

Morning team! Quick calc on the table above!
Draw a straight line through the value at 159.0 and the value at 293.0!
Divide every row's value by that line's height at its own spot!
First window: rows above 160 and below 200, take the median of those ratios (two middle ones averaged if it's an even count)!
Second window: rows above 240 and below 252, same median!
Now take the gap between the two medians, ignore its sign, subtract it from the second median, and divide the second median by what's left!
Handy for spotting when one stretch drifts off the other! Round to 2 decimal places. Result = 1.07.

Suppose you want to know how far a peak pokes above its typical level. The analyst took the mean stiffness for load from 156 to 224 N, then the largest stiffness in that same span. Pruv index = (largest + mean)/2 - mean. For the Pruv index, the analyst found 0.83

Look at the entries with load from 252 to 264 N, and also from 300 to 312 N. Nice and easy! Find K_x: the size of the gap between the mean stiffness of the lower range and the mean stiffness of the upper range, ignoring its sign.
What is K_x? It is 1.0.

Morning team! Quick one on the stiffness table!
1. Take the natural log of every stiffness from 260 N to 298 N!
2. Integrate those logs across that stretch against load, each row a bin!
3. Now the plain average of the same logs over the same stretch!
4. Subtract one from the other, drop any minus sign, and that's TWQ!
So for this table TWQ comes 108.3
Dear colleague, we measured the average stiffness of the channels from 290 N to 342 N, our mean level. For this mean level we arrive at 20.2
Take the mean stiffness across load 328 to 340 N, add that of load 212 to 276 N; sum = 37.6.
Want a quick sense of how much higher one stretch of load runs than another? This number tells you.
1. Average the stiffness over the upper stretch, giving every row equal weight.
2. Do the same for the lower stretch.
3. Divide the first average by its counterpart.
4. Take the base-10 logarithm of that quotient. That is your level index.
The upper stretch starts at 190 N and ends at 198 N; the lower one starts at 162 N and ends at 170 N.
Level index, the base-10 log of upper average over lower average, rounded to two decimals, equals 0.12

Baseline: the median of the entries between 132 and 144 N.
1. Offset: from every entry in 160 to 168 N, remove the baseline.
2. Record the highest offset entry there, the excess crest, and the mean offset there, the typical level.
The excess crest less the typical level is 1.6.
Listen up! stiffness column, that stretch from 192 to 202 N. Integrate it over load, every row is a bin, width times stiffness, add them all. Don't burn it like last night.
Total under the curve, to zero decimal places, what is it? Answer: 173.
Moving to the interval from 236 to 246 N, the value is 183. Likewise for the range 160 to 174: 184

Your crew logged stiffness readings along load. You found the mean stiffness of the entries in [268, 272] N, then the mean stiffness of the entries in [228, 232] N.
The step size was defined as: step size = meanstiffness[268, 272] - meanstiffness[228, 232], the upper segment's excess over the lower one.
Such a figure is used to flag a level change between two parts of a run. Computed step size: 1.5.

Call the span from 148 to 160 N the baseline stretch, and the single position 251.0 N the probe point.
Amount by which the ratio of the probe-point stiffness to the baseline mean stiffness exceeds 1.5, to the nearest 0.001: -0.425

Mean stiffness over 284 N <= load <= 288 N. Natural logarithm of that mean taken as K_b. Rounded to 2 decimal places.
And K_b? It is 2.89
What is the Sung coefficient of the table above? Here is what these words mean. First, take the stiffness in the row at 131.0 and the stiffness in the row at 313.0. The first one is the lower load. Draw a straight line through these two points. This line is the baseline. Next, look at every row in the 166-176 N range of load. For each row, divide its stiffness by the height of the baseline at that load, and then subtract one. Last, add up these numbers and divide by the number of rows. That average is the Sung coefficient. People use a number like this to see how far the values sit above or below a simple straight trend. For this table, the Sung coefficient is -0.33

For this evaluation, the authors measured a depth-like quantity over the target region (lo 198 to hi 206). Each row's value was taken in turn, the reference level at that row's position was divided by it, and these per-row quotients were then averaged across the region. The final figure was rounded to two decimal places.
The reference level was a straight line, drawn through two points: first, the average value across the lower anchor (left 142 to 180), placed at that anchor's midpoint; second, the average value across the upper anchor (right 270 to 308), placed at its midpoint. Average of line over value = 0.92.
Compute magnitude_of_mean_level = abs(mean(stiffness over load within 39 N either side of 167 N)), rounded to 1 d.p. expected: 16.3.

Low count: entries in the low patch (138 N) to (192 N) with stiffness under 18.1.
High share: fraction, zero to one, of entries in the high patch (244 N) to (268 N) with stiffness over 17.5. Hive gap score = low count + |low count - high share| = 53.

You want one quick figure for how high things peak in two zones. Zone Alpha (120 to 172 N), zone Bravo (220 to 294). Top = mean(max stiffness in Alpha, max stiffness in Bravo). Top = 18.6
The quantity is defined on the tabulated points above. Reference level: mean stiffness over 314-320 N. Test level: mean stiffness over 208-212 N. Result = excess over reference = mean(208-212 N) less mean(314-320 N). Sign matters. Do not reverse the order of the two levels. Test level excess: -4.9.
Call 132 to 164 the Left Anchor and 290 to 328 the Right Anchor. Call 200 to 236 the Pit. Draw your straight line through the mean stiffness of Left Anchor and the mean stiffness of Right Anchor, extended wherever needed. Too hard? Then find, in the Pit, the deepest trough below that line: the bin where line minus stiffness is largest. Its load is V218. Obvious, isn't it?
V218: 219.0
